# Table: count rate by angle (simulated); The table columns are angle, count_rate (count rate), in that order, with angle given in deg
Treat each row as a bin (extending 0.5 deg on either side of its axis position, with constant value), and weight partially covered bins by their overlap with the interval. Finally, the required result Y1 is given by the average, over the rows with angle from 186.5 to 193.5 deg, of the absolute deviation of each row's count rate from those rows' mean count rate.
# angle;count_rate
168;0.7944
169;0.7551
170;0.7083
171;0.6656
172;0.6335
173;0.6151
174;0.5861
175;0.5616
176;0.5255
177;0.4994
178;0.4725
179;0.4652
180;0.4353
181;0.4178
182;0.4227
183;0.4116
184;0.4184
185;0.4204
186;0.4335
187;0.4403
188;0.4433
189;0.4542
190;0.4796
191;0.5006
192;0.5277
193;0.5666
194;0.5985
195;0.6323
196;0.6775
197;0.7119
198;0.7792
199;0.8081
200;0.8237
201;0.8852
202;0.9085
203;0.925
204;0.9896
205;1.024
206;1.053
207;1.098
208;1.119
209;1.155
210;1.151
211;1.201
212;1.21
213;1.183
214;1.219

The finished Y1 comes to 0.038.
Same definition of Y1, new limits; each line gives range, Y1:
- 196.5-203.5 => 0.061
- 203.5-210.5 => 0.053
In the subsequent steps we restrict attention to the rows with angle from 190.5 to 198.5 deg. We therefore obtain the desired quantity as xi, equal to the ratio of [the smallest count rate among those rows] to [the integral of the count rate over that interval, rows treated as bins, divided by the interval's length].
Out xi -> 0.802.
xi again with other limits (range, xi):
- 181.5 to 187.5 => 0.970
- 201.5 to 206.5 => 0.927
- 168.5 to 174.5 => 0.887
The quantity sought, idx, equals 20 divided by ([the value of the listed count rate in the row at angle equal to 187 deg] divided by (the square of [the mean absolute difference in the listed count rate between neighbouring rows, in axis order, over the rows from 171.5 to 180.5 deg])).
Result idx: 0.028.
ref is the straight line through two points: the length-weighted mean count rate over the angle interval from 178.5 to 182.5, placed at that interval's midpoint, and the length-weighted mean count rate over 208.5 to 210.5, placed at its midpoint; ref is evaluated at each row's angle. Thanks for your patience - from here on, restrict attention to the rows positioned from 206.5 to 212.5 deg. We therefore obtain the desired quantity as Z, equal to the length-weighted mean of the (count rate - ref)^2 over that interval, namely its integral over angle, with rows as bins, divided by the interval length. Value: 0.000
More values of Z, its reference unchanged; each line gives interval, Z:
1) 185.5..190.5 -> 0.030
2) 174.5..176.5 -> 0.055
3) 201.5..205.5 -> 0.002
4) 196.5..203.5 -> 0.008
